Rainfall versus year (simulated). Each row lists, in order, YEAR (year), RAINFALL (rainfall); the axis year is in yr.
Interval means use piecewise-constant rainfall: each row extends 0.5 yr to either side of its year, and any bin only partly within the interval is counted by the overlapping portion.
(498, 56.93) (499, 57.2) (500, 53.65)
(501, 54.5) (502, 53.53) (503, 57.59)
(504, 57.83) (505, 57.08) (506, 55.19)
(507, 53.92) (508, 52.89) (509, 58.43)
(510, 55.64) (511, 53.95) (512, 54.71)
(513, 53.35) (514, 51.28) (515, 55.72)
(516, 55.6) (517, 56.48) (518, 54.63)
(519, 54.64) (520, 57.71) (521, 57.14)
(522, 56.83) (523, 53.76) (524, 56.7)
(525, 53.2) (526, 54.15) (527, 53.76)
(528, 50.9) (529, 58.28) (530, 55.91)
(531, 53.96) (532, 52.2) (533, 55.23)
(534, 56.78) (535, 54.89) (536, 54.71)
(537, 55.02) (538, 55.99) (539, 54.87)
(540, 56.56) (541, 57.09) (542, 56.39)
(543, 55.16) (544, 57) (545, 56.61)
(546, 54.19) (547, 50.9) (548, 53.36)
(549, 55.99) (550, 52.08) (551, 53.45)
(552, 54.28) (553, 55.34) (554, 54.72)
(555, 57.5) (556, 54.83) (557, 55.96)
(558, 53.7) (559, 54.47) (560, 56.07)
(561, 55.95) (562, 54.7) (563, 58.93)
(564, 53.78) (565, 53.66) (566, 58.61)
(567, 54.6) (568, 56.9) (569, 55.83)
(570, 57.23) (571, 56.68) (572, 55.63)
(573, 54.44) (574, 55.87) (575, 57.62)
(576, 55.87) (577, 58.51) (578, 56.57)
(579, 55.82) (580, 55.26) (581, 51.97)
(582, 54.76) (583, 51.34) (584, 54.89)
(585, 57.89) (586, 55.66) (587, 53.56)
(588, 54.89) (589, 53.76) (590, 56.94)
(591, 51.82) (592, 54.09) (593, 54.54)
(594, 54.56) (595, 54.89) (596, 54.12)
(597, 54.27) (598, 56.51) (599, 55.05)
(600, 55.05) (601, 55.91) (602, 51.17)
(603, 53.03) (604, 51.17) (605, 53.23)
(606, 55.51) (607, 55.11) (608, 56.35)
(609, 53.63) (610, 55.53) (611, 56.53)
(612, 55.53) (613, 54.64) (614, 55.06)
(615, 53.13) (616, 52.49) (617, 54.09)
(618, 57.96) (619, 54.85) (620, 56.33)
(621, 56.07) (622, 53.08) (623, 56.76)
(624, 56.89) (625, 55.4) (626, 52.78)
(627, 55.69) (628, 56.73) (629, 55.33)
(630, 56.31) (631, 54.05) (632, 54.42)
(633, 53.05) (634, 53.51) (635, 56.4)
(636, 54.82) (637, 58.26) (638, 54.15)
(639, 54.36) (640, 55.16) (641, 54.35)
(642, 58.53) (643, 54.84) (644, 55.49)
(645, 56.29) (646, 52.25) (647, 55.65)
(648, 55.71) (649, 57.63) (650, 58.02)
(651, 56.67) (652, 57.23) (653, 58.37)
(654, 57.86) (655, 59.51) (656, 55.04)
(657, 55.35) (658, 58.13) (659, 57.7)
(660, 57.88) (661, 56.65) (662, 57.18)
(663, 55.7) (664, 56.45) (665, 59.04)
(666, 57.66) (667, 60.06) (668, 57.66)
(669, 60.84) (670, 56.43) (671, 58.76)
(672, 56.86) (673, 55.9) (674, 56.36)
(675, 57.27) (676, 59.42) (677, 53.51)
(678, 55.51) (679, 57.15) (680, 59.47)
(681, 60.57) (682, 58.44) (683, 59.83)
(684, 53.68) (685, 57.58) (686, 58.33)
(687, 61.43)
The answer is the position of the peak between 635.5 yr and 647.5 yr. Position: 642 yr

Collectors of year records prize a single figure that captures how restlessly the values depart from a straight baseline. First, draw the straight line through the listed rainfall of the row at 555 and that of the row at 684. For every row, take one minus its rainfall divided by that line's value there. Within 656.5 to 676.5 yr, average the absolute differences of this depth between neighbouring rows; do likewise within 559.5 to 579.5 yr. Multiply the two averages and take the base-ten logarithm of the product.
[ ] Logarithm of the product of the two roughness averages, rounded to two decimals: -2.96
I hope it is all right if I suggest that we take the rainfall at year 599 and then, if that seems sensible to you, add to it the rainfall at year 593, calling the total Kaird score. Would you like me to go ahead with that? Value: 110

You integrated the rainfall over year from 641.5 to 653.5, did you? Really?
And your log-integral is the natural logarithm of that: 6.52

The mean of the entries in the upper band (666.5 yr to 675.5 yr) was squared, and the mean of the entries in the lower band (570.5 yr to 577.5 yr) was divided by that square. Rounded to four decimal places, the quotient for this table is 0.0169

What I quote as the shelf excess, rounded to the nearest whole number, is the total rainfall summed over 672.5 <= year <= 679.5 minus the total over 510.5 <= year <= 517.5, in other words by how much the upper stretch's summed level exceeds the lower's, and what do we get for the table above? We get 14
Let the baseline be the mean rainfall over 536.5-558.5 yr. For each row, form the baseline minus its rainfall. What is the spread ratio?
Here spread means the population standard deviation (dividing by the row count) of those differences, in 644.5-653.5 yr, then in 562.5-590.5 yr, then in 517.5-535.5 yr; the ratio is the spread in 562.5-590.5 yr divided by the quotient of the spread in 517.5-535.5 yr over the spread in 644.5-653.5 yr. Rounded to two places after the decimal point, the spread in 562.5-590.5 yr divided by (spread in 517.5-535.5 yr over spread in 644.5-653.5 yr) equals 1.68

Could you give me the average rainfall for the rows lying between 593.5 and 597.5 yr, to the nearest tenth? 54.5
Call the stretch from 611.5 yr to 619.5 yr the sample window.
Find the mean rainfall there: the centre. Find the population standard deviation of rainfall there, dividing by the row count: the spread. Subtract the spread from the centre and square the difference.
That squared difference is 2827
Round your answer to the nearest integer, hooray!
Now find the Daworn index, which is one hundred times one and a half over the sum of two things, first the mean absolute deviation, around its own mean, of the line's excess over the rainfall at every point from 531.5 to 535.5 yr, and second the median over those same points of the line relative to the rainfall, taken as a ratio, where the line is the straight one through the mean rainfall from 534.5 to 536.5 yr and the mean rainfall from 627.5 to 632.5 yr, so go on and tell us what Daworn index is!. 66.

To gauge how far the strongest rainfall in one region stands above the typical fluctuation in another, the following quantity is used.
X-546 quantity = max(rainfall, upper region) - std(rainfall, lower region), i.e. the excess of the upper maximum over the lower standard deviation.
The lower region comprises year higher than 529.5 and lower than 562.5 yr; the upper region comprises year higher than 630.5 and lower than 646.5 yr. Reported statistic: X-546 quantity 57.0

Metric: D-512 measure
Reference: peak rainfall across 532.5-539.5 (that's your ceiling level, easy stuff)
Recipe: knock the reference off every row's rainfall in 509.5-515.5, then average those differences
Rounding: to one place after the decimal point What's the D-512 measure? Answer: -2.7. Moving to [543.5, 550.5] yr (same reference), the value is -2.5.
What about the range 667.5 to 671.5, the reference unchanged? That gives 1.6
